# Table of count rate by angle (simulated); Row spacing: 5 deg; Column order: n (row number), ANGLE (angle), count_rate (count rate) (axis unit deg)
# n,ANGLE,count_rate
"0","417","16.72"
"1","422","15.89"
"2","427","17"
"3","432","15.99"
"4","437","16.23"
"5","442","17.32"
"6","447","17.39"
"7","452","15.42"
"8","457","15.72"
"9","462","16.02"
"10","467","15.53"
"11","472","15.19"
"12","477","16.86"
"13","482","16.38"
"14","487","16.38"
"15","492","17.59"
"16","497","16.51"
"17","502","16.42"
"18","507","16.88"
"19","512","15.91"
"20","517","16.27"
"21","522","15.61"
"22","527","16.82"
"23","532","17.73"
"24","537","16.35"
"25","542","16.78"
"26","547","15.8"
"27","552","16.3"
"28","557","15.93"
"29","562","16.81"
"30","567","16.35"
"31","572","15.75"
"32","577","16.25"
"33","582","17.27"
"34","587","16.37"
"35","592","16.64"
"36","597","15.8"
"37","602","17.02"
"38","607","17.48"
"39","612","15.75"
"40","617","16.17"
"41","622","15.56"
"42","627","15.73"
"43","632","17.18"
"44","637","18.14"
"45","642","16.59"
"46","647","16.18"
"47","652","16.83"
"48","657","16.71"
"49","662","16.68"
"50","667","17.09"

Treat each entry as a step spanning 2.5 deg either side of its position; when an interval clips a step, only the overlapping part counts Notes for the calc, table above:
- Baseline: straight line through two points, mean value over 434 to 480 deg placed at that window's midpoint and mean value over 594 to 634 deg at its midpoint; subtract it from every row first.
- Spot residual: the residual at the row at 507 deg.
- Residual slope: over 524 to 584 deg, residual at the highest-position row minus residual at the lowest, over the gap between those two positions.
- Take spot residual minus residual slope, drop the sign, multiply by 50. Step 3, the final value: 32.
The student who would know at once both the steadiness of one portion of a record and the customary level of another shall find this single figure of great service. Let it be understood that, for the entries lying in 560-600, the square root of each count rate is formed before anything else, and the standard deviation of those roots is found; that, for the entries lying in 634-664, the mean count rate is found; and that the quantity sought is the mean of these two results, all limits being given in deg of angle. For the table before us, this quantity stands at 8.46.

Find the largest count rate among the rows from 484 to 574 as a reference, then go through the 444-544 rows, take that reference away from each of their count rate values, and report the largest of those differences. 0.0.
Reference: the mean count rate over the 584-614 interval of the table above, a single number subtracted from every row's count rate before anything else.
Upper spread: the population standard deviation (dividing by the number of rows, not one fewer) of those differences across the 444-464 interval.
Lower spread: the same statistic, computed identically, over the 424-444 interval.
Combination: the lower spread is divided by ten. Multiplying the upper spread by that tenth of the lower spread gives 0.041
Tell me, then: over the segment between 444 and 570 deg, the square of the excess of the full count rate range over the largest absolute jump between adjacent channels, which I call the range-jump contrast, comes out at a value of 0.32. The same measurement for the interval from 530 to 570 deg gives 0.30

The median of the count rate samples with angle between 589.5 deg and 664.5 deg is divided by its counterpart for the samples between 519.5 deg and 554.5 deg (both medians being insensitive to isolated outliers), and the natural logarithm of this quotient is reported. 0.018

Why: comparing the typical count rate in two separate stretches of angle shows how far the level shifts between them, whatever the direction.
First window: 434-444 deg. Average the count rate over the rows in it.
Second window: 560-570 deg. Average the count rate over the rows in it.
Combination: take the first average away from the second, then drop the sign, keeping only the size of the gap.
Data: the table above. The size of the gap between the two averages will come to 0.2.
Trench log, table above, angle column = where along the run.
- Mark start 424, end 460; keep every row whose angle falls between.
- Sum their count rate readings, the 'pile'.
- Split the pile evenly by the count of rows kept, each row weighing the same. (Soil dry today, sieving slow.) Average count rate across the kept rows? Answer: 16.4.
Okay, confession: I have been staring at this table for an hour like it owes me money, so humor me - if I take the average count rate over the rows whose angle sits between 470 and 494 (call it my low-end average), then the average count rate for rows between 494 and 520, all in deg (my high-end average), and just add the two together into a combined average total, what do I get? 32.9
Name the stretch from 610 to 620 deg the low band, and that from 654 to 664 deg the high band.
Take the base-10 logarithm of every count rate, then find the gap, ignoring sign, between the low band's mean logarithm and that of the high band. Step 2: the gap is 0.020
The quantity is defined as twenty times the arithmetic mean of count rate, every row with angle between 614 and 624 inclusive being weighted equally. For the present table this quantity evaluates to 317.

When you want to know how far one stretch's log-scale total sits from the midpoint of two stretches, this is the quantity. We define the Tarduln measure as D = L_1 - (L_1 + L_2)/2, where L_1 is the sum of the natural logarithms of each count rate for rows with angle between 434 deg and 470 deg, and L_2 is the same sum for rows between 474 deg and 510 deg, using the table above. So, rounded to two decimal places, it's -0.11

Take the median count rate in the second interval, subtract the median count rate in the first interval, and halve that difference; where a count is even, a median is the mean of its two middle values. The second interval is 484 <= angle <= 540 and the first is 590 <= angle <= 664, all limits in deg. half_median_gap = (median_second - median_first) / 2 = -0.11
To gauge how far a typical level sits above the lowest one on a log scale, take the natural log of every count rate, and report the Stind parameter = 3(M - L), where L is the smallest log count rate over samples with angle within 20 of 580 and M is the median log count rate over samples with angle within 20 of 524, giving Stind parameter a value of 0.151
